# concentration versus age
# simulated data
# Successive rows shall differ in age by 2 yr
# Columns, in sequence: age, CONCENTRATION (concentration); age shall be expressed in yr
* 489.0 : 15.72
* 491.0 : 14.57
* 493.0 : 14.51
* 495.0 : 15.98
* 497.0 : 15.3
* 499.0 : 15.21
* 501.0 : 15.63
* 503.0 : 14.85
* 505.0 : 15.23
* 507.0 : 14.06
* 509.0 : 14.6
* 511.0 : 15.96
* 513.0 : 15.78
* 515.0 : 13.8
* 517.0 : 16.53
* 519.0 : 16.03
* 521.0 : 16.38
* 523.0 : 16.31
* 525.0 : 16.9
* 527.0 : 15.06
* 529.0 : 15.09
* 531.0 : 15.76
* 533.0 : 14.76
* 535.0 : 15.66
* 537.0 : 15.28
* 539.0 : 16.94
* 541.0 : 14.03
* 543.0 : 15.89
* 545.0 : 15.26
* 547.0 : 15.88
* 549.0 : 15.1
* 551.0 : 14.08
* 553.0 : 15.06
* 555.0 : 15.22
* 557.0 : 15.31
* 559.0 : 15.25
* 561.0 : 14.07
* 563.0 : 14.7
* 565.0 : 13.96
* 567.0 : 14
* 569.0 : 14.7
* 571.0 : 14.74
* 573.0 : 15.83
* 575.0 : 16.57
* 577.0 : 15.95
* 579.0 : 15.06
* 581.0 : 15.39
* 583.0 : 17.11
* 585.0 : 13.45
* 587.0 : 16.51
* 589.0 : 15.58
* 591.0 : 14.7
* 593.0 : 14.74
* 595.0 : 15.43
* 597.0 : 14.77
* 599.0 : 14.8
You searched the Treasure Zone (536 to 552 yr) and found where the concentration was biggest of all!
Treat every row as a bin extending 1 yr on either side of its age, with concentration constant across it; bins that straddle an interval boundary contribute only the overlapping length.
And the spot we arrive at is 539.0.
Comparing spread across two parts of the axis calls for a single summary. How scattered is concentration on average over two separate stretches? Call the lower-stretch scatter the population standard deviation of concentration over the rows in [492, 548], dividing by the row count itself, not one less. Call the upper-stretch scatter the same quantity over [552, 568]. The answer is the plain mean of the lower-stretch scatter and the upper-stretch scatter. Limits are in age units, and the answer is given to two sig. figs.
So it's 0.68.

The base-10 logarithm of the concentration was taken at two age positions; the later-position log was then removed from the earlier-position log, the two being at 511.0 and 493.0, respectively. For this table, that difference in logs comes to -0.04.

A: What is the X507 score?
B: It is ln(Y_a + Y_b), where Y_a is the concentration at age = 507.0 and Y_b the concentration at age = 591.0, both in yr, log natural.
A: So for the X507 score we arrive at 3.359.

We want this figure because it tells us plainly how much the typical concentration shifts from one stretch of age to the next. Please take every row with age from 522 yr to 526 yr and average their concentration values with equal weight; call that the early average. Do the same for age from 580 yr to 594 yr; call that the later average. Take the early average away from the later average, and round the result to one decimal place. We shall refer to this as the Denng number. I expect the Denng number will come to -1.3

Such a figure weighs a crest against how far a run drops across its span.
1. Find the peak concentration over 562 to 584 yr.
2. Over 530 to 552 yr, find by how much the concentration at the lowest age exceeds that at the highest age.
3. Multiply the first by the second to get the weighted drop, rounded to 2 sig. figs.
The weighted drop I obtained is 29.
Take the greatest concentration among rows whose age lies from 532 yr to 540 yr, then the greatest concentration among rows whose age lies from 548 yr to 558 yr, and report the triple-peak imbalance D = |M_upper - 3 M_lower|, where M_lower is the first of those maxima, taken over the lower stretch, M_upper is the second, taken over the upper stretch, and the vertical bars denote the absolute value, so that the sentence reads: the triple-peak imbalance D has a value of 36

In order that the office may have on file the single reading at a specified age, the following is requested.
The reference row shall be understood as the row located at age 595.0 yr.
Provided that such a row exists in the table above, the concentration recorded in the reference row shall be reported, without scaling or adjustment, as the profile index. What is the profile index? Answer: 15.43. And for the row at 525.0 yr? 16.9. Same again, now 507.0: 14.06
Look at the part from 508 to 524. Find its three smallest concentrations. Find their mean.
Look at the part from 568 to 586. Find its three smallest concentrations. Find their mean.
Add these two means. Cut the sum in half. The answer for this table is 14.5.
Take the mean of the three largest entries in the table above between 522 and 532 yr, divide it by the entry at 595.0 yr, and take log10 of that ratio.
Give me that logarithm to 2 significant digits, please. 0.024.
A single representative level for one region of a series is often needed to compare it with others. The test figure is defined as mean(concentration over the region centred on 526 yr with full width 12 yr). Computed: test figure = 15.9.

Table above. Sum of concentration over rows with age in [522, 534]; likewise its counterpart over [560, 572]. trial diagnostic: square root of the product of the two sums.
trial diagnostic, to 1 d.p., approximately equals 89.9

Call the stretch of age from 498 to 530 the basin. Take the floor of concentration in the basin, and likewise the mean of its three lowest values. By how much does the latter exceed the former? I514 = 0.35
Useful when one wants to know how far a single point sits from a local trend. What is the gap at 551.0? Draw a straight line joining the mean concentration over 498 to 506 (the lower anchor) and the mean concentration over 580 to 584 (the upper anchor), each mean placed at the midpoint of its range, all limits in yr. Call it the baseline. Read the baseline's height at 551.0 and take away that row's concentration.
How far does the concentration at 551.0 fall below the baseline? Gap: 1.8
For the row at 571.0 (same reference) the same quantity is 1.4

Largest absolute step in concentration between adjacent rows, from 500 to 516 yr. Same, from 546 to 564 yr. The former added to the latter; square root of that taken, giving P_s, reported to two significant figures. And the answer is 1.8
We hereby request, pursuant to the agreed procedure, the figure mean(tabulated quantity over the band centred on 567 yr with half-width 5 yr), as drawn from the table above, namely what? 14.4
